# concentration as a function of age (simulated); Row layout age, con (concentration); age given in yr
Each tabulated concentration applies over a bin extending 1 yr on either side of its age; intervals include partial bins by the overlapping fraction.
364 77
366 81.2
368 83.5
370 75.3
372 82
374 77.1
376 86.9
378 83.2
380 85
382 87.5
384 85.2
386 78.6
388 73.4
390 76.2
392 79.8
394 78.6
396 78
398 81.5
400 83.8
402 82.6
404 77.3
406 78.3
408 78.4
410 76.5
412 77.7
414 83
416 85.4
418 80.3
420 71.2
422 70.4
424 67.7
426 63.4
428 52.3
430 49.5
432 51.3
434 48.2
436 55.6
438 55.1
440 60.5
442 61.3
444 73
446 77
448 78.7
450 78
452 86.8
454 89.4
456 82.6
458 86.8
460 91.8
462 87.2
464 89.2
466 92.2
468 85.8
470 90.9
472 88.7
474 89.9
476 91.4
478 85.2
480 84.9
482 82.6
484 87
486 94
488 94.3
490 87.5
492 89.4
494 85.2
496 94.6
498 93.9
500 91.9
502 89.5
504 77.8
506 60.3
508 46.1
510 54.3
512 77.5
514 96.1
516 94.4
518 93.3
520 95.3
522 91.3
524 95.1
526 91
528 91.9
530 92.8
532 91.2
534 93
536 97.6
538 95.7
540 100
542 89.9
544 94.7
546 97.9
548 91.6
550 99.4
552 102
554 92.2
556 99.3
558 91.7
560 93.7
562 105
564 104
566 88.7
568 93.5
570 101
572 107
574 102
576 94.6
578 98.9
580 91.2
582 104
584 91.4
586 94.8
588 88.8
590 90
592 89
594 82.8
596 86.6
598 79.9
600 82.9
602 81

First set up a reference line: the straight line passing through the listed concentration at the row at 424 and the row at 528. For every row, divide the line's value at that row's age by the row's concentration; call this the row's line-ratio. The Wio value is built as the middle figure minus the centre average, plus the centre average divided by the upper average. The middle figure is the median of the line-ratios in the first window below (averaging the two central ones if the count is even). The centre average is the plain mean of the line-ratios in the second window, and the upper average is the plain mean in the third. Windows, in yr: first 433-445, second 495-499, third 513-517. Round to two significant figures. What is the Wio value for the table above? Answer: 1.3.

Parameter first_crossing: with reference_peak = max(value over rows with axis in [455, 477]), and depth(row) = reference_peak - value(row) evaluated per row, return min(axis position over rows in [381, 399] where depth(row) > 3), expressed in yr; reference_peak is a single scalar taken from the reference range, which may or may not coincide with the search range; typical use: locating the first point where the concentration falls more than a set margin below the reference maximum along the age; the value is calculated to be 382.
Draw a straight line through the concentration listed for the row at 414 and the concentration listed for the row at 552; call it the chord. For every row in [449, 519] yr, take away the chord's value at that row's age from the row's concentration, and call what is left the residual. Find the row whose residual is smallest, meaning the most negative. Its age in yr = 508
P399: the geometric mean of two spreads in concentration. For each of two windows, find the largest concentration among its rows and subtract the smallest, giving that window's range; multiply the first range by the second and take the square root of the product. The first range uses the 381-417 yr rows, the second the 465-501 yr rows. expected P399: 13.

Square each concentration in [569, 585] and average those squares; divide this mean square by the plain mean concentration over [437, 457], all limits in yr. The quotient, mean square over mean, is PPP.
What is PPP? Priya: 132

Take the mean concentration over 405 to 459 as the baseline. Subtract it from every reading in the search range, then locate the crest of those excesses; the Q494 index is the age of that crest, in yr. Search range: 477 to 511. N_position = 496 yr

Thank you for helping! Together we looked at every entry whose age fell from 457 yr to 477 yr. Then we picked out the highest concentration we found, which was 92.2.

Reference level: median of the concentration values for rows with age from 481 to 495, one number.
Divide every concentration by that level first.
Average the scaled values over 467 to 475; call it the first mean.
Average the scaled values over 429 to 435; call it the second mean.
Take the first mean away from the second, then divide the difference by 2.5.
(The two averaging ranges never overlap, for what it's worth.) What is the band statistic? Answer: -0.18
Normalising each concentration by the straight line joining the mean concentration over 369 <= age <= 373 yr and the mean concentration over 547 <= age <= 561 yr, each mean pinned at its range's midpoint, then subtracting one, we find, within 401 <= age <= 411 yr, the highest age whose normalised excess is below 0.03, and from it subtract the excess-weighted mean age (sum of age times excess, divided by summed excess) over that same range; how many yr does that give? 2.4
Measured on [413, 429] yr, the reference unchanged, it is 2.9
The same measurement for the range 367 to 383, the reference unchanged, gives -3.6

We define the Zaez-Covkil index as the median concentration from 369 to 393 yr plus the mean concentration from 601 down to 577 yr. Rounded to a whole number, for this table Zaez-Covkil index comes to 171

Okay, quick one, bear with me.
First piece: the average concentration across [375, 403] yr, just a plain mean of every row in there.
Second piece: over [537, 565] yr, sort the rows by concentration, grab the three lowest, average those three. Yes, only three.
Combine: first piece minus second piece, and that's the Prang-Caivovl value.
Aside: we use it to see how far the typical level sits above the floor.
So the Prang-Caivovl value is -9.6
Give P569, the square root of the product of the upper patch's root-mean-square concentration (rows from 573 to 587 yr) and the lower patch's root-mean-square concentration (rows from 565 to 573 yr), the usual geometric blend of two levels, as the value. 97.3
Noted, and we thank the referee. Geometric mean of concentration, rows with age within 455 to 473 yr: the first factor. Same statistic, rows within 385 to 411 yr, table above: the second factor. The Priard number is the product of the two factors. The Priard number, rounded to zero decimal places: 6945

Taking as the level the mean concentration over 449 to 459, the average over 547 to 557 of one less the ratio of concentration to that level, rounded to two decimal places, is -0.14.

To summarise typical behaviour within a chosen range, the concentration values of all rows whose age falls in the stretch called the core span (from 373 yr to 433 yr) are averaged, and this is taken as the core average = 76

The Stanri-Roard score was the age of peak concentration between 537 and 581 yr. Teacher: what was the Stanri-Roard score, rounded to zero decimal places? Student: 572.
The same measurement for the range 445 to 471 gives 466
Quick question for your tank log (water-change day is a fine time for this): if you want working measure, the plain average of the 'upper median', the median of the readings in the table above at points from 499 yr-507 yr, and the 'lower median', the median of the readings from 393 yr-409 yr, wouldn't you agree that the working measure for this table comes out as 81.1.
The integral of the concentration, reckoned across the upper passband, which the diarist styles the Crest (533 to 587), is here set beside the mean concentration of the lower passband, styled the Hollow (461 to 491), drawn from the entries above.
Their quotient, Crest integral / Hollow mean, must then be 59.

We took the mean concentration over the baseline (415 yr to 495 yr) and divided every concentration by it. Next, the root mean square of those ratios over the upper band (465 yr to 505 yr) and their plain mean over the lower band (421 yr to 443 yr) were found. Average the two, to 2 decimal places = 0.94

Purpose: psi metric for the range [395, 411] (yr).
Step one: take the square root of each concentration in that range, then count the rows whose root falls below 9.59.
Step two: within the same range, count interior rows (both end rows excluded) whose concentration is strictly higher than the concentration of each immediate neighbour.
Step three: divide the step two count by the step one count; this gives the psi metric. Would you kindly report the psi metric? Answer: 0.25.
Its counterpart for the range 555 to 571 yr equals 0.50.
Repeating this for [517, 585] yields 1.20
